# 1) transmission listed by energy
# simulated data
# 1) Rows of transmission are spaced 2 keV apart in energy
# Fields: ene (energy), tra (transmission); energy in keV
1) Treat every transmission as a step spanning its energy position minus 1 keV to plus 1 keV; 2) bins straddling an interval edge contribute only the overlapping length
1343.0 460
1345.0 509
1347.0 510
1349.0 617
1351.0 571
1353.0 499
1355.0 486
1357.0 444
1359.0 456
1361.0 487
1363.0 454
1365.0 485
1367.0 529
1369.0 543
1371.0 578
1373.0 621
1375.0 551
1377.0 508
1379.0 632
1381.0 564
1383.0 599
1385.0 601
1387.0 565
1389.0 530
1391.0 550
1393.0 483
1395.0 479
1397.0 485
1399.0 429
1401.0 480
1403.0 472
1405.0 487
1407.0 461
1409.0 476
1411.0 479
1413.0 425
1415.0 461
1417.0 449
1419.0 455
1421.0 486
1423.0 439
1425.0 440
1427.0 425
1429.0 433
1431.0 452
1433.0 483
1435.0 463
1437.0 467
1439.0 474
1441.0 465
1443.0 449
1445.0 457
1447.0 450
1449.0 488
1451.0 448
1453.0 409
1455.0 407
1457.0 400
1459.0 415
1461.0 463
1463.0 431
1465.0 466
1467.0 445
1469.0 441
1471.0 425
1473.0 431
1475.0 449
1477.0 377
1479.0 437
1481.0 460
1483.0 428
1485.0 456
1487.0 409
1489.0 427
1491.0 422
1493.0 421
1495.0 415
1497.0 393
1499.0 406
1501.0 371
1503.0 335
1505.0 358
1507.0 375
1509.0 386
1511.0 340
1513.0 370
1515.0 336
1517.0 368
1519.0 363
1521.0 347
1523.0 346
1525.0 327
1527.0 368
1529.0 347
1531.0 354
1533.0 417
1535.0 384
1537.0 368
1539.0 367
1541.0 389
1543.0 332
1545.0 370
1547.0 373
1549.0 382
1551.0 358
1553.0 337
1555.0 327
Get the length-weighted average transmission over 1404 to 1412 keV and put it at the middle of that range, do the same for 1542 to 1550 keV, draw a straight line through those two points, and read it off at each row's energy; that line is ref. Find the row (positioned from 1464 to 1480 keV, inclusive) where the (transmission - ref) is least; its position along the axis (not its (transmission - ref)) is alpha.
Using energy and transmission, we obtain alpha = 1477.0 keV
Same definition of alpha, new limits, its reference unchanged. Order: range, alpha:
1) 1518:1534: 1525.0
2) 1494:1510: 1503.0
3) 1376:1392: 1377.0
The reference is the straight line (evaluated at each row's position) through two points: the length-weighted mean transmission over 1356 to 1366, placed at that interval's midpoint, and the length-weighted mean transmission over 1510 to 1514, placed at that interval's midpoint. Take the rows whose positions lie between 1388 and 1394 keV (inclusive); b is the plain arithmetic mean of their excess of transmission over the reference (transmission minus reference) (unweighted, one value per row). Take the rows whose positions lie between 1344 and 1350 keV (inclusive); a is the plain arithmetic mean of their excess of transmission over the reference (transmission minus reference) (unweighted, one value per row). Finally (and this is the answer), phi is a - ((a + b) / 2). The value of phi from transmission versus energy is -4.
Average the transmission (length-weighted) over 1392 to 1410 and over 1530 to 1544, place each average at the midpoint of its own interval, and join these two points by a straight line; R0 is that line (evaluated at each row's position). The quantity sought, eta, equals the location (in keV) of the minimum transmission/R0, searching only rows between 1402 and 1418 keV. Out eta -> 1413.0 keV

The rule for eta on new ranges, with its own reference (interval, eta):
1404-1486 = 1477.0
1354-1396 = 1357.0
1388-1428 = 1399.0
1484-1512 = 1503.0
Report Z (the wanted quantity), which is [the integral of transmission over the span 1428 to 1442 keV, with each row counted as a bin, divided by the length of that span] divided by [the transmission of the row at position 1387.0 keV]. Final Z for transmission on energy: 0.82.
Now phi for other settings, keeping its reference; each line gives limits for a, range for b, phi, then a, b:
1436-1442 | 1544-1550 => 7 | 60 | 46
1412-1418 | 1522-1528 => 9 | 19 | 1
